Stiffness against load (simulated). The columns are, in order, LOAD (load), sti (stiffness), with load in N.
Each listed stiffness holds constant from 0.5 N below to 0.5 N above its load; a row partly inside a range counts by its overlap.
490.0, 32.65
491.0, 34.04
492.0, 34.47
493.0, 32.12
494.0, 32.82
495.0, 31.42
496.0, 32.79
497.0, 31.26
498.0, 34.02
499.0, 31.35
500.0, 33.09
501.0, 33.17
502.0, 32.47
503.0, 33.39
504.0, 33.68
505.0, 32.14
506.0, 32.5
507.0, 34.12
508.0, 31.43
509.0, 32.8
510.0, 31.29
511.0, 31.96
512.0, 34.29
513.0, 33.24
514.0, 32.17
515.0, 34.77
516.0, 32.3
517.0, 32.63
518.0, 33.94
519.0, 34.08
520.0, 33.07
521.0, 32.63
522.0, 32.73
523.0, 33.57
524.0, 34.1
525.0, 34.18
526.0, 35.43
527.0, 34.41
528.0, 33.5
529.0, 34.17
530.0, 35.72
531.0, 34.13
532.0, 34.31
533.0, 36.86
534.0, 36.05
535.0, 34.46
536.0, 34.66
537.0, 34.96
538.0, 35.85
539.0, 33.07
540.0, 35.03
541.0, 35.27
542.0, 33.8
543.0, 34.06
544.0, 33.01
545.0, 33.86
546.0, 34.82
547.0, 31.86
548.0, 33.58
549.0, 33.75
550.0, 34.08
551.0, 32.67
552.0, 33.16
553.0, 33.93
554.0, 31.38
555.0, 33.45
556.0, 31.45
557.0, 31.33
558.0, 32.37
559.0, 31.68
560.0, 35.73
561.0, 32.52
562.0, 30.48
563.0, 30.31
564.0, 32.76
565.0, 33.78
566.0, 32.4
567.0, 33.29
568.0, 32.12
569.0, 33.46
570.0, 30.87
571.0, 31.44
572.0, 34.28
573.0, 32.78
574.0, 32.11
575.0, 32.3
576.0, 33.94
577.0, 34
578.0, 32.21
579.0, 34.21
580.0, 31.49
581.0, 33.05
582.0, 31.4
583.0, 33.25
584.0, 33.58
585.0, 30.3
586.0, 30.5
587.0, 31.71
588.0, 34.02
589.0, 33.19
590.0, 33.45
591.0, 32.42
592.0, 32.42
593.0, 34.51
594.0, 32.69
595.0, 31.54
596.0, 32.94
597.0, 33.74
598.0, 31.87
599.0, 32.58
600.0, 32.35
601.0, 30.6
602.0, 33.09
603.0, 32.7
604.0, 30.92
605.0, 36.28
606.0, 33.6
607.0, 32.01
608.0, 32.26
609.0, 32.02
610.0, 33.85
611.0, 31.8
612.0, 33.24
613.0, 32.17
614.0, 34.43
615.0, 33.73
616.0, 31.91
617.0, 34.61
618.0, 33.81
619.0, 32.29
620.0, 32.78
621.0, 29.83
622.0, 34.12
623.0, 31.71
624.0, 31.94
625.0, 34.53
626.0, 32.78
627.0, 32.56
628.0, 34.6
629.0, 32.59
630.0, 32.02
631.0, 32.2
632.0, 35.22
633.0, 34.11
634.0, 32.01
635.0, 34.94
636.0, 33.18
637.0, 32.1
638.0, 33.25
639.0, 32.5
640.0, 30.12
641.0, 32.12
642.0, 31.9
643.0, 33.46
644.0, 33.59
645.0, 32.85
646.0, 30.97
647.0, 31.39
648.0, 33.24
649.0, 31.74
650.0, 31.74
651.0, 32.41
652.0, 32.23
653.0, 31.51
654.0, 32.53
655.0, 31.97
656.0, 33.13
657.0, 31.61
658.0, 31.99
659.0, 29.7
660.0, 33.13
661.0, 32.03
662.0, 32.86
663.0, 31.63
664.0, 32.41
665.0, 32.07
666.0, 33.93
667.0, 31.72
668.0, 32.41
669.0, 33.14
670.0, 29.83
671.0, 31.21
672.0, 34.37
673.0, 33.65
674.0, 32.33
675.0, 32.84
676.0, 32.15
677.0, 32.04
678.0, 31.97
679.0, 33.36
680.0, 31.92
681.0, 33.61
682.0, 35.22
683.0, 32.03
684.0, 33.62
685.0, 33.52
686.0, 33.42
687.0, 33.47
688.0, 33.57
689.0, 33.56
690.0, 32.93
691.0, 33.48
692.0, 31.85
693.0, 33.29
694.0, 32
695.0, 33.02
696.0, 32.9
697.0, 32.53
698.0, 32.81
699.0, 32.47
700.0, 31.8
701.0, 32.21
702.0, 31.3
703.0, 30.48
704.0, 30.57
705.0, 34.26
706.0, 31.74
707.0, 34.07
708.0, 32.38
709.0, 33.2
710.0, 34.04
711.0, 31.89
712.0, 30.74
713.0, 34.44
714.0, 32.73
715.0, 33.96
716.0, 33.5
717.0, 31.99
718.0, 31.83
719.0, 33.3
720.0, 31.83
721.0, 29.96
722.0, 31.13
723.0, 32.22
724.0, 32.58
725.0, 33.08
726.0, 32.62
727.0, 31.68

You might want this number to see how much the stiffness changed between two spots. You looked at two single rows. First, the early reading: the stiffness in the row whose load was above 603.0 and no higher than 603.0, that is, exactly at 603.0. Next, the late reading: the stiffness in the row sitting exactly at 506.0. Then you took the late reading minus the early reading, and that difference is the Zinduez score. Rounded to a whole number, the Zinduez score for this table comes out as 0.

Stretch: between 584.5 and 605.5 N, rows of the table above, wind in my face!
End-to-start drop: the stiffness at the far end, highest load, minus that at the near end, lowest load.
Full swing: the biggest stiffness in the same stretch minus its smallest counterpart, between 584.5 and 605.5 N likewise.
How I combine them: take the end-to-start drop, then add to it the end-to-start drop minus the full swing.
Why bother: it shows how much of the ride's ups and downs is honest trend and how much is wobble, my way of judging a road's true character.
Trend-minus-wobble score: 6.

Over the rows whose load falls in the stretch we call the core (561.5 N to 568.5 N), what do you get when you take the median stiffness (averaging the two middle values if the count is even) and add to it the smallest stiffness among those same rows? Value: 62.7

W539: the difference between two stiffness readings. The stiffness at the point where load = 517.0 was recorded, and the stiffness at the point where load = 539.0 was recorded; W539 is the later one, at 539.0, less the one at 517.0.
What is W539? 0.44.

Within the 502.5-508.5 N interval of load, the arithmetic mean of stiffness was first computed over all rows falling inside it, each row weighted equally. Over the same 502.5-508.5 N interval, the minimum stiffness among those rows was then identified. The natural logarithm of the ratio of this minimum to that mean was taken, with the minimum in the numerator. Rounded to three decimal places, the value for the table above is -0.045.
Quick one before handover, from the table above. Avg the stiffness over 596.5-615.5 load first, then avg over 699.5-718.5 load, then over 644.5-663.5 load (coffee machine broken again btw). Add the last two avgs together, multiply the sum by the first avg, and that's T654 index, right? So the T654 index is 2116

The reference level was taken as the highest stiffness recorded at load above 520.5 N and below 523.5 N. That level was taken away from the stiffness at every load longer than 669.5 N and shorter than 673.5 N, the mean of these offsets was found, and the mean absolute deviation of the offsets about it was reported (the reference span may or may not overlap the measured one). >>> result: 1.7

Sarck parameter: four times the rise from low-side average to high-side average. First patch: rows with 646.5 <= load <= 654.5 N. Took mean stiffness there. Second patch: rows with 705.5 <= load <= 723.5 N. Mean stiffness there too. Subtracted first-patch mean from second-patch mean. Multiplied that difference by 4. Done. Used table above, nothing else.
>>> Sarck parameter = 1.6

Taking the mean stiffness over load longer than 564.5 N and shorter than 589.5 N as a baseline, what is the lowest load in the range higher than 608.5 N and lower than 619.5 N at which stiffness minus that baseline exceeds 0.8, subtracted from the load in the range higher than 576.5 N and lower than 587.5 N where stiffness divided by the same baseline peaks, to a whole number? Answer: -31 N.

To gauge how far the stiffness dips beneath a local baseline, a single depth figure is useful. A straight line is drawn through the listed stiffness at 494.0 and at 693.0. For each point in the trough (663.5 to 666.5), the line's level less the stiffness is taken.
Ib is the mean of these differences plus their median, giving 1.2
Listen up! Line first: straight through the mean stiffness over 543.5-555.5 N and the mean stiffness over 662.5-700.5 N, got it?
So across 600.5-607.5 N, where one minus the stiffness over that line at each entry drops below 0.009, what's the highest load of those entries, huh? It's 606.0 N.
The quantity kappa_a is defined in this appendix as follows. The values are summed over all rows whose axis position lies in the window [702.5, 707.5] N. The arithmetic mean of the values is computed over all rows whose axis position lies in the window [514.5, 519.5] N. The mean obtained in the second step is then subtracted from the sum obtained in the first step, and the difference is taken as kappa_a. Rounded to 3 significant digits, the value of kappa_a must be 128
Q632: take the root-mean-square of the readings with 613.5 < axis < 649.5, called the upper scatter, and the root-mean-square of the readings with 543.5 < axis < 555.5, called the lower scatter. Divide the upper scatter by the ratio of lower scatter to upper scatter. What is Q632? 32.4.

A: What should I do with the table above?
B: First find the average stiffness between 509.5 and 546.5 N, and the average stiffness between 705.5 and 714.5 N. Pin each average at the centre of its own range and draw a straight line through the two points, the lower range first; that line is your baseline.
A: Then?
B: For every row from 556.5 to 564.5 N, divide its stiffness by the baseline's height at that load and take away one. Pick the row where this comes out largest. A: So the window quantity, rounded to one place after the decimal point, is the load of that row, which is 560.0 N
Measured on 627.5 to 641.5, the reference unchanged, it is 632.0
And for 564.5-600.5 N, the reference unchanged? 593.0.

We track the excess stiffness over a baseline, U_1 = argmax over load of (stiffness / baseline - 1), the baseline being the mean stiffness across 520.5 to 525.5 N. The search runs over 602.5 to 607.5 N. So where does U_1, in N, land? 605.0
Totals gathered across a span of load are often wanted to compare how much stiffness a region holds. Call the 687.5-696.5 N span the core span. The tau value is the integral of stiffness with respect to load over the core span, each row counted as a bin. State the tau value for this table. 297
